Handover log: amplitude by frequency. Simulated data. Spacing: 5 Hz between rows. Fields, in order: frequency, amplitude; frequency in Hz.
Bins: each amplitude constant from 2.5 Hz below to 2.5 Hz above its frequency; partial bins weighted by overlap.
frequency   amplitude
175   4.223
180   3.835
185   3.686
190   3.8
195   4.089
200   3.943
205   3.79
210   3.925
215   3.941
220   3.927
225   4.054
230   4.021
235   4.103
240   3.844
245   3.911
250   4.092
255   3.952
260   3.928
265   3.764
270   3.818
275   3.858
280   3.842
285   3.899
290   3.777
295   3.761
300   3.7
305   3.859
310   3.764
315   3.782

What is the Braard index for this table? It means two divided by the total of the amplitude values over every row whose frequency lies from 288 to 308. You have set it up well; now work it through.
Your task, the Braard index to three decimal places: 0.132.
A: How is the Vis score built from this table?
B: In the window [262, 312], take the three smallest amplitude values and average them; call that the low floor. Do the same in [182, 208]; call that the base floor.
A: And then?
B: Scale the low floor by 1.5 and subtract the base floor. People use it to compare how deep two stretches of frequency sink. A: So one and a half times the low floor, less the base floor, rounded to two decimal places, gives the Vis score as 1.85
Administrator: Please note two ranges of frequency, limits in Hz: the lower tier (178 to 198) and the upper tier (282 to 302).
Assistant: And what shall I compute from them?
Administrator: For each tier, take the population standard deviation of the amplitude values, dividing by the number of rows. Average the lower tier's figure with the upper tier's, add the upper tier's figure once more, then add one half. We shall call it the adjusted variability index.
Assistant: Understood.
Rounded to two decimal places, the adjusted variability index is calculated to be 0.68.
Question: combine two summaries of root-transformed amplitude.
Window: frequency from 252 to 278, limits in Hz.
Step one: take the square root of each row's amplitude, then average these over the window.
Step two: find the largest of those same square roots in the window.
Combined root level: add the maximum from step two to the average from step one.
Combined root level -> 3.95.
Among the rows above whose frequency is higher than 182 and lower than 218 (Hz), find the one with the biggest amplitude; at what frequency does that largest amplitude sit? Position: 195 Hz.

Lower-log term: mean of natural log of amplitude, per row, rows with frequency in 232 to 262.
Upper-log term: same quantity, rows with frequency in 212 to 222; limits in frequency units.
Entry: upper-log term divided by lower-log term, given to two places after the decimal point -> 0.99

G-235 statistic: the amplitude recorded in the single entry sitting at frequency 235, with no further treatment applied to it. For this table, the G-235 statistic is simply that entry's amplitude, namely 4.103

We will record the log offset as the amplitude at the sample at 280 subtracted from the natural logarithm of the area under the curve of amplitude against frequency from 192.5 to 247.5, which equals 1.54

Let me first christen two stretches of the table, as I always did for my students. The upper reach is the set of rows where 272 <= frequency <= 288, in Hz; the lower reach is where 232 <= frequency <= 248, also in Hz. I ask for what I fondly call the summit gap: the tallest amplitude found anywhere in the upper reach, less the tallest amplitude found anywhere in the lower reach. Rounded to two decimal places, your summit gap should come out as -0.20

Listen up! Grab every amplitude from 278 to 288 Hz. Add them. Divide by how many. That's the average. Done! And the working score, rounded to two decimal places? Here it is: 3.87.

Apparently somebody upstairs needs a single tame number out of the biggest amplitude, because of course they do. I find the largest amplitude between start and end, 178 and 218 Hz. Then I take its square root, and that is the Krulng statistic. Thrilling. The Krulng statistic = 2.02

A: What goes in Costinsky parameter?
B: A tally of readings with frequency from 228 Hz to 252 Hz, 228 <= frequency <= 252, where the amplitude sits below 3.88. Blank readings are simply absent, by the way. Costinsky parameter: 1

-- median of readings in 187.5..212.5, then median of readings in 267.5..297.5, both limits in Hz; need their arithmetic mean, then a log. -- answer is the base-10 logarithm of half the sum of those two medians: 0.589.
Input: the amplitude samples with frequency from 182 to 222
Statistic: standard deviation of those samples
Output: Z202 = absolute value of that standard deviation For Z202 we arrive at 0.12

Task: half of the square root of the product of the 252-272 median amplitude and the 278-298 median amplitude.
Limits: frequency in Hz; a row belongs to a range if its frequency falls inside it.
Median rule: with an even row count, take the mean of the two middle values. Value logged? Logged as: 1.92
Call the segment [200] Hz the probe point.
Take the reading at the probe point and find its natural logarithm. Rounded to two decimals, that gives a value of 1.37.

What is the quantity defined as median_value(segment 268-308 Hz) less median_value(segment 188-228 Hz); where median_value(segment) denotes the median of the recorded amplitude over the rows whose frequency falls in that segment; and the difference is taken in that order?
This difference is -0.10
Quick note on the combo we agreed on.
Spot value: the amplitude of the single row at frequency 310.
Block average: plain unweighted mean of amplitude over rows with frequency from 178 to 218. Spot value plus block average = 7.64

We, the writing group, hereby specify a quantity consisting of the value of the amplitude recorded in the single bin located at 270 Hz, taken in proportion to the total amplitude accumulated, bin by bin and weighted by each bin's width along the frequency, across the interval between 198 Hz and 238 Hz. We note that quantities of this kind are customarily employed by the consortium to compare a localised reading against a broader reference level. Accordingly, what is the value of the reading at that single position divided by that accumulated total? 0.024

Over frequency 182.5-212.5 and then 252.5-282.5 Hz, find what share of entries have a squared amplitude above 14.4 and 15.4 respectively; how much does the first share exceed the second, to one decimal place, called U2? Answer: 0.3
